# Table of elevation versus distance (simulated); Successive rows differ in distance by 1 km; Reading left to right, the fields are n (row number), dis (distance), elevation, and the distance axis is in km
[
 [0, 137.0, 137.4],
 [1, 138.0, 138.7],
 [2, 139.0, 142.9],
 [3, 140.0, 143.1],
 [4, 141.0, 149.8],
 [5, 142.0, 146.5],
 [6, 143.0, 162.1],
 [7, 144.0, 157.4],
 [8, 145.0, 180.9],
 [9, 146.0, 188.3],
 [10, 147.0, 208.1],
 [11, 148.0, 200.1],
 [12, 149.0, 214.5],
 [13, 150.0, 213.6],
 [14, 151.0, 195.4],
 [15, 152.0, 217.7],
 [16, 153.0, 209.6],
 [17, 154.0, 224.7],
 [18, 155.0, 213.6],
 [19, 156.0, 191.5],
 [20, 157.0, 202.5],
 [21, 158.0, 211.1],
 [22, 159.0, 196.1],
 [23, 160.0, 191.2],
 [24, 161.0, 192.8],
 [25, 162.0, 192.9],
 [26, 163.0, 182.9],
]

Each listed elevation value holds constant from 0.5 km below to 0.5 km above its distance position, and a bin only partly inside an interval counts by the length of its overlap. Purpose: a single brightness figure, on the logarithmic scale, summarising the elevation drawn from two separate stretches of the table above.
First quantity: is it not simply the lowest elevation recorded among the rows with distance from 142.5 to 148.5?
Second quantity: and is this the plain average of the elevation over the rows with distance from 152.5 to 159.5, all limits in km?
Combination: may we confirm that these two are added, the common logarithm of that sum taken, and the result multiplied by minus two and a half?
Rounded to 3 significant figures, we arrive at -6.40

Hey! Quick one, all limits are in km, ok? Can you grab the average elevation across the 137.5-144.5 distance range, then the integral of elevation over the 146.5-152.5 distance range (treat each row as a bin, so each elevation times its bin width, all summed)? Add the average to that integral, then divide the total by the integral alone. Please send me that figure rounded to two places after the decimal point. 1.12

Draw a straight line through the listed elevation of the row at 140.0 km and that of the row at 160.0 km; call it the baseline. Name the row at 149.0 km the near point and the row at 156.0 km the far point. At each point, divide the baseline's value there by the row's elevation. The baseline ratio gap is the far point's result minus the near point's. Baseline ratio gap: 0.18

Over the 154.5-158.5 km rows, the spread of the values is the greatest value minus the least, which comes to 22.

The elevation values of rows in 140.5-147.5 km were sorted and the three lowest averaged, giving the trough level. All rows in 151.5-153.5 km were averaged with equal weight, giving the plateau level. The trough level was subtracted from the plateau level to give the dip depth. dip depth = 62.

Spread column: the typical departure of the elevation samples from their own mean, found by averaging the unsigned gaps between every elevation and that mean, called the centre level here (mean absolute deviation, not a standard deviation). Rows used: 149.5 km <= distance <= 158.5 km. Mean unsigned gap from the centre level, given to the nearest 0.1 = 8.3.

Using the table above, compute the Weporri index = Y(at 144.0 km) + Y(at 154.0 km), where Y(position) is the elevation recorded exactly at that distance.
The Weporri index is 382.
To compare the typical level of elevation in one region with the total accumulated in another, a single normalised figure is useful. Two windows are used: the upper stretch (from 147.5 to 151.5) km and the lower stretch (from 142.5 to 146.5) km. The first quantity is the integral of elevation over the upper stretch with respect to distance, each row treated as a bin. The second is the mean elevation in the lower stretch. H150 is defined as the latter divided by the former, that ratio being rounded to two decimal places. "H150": 0.21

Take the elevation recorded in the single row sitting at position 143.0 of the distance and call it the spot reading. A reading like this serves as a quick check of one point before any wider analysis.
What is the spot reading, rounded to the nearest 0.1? 162.1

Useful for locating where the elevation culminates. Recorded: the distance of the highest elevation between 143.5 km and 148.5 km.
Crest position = 147.0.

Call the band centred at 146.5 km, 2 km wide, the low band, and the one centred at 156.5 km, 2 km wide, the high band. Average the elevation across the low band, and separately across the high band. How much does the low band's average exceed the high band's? 1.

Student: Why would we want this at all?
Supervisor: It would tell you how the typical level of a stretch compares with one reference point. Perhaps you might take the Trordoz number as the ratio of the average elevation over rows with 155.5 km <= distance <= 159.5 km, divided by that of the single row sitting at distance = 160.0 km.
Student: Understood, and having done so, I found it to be 1.05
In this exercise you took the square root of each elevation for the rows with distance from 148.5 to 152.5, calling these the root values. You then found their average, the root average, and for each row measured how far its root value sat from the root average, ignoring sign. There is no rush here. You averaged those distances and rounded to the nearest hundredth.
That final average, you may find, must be 0.26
